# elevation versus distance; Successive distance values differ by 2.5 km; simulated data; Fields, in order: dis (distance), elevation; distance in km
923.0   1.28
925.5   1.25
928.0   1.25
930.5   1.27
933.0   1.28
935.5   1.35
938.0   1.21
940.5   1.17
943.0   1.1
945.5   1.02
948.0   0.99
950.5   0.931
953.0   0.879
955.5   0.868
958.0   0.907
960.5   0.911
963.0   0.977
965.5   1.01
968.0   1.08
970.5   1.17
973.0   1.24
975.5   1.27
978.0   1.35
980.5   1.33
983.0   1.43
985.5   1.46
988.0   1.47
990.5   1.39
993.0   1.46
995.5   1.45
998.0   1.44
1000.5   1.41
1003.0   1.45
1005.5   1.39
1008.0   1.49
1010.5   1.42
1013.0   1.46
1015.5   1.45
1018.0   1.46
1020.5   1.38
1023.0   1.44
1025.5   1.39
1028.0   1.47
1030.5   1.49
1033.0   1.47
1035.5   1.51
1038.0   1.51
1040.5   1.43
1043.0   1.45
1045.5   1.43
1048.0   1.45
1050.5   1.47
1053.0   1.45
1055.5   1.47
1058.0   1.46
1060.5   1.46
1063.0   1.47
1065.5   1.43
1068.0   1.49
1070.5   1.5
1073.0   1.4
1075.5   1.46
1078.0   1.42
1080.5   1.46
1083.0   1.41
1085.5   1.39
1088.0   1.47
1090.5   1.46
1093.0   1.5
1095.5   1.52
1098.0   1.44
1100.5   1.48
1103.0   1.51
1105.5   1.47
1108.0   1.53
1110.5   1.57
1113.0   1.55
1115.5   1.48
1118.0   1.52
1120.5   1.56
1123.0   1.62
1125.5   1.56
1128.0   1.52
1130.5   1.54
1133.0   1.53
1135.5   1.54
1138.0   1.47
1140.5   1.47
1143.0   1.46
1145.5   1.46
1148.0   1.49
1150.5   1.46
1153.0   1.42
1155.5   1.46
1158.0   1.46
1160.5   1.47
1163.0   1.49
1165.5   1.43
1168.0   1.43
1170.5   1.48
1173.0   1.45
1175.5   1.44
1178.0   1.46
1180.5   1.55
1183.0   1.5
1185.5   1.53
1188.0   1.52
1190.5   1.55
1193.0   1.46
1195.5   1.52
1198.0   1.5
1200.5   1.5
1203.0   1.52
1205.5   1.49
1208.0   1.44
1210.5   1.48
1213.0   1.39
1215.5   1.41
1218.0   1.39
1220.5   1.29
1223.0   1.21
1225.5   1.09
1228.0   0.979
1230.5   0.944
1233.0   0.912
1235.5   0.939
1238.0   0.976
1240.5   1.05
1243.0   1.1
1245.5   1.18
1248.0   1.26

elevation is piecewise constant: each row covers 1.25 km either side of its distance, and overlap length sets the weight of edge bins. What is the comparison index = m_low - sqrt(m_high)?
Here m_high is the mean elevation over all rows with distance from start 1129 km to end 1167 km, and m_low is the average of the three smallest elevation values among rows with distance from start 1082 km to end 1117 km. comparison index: 0.20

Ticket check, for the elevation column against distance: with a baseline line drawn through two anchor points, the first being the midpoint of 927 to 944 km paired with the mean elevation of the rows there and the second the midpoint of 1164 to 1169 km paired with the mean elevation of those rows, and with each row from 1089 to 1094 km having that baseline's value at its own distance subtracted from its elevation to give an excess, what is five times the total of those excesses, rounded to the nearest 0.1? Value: 1.1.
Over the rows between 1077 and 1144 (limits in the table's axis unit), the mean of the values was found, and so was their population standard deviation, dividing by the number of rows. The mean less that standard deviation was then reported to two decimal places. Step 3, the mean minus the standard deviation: 1.45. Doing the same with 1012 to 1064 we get 1.42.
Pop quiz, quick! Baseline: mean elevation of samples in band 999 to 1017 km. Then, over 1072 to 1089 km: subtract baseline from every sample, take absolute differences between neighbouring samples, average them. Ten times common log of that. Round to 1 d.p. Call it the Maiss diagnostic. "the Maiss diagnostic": -13.2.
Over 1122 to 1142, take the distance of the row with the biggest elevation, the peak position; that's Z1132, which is 1123.0 km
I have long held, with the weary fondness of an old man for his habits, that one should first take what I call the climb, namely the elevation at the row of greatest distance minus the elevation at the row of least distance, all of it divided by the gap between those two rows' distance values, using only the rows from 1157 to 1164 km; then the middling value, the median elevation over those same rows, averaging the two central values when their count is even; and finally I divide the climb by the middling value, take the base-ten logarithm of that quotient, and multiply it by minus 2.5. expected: 6.0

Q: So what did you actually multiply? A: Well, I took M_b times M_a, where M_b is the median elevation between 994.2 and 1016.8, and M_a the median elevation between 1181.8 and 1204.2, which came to 2.20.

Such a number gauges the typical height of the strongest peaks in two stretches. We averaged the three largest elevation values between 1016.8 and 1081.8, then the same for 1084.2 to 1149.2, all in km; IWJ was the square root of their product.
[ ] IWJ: 1.54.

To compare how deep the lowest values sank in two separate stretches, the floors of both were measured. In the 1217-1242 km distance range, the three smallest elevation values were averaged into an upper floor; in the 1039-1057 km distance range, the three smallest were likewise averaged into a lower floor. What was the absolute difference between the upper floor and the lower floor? 0.5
